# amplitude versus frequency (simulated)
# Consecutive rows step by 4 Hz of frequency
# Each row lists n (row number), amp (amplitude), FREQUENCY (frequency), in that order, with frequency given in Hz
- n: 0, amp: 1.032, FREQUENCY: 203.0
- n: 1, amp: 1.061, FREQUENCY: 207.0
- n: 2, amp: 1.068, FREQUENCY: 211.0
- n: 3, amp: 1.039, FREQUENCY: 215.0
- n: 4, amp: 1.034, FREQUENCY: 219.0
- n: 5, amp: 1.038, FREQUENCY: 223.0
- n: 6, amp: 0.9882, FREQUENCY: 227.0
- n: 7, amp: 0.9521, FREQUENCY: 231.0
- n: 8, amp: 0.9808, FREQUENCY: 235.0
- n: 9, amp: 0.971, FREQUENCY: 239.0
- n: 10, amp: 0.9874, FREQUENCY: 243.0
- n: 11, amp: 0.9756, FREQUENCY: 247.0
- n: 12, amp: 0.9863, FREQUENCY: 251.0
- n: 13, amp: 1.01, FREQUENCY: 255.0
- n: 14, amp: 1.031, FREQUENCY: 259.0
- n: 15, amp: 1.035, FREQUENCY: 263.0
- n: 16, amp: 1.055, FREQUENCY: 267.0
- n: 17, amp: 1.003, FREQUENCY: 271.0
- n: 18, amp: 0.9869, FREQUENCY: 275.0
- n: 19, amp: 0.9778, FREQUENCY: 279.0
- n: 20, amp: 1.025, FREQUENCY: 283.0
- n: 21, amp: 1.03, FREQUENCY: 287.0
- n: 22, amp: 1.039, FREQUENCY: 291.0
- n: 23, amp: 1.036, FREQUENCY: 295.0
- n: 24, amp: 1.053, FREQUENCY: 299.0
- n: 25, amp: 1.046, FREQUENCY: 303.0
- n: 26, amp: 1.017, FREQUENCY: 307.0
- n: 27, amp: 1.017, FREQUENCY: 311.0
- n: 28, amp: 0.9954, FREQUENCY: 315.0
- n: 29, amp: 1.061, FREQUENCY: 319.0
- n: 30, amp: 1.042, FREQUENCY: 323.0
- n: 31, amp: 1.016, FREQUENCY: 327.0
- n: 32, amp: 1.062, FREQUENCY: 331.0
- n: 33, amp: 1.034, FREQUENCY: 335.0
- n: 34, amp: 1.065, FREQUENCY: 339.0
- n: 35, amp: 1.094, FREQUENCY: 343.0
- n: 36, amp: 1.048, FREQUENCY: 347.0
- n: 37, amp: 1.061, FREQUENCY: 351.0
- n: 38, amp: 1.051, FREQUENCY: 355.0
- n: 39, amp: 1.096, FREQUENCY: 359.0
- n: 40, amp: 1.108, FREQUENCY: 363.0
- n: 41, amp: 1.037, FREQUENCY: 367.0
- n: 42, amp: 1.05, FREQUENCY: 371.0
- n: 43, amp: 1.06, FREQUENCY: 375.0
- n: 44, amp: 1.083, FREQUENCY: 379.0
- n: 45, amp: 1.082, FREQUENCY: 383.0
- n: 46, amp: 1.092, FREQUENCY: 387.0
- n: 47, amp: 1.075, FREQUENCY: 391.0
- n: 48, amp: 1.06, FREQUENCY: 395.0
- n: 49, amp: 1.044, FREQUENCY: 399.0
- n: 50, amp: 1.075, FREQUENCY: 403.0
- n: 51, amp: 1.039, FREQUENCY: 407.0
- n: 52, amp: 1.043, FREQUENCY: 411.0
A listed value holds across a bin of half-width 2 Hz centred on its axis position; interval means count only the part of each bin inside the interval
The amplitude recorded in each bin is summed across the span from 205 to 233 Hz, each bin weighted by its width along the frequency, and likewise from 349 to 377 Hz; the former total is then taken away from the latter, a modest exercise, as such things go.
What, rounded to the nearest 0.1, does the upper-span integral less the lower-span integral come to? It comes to 1.1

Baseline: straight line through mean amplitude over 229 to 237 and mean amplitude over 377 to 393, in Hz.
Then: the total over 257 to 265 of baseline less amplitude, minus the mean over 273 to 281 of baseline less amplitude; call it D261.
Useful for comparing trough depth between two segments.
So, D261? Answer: -0.108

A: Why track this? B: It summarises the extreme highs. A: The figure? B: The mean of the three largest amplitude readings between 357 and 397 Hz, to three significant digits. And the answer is 1.10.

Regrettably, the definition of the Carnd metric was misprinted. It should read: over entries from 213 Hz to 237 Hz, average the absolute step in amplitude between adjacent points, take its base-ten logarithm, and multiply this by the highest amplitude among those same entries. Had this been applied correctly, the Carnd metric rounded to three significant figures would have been -1.67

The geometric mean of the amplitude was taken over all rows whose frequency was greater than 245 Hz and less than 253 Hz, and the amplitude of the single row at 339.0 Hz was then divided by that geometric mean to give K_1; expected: 1.09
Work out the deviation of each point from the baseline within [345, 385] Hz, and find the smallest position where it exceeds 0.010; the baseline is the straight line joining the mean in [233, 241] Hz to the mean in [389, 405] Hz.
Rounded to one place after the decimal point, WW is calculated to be 347.0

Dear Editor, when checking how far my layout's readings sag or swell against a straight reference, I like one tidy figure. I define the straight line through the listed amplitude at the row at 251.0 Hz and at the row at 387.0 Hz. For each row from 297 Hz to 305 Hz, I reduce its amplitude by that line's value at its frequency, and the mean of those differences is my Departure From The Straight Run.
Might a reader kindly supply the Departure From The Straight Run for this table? 0.024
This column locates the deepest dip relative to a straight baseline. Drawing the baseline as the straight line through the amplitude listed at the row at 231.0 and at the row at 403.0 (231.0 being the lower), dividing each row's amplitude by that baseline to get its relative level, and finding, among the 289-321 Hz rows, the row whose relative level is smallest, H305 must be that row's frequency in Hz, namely 315.0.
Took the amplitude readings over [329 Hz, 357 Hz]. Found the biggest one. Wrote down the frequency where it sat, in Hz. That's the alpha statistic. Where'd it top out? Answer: 343.0 Hz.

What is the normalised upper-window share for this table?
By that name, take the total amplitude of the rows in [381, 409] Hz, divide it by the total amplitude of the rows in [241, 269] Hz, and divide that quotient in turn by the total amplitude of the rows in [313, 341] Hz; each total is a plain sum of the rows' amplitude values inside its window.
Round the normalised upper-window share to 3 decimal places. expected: 0.145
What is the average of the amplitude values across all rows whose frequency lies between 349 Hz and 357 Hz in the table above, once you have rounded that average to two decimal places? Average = 1.06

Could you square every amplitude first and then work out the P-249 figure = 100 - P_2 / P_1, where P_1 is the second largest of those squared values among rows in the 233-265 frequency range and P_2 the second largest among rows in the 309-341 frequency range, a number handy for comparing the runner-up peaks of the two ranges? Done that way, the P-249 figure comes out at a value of 98.9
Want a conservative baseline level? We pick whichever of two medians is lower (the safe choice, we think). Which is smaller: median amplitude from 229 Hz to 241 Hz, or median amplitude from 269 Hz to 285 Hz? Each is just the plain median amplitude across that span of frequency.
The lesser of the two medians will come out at 0.97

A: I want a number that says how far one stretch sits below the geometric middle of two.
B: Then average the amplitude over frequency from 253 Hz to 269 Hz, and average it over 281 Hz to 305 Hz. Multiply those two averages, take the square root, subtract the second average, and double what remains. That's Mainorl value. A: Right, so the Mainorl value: -0.01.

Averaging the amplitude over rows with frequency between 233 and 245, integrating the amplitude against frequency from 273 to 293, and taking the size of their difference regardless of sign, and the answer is 19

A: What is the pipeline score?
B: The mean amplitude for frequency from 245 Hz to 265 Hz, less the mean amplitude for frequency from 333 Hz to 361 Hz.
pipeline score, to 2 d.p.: -0.06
